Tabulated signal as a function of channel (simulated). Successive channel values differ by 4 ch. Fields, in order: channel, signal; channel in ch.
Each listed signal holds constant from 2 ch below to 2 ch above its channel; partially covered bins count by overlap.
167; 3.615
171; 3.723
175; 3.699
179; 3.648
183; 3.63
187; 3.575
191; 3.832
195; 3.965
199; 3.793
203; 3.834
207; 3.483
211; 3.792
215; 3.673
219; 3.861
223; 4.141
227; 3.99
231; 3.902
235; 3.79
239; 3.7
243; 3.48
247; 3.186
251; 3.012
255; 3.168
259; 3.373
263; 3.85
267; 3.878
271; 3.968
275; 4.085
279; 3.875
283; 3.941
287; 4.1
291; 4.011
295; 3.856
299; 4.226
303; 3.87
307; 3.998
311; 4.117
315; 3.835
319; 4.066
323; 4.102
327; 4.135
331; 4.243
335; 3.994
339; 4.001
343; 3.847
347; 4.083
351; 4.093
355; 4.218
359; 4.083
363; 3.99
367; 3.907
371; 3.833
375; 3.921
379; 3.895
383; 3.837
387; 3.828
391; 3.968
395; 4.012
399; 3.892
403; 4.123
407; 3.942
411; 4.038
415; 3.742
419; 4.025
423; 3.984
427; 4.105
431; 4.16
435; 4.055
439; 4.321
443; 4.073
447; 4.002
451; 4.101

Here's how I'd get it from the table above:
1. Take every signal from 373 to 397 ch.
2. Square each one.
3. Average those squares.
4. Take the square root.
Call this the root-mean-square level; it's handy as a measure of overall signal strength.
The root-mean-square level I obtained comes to 3.91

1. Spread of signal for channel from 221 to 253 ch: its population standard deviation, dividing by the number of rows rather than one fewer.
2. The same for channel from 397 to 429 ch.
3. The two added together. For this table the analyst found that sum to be 0.49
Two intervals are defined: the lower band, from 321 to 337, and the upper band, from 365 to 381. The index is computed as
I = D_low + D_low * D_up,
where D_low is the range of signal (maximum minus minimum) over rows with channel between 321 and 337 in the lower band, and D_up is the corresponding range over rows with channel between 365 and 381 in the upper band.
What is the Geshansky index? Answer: 0.27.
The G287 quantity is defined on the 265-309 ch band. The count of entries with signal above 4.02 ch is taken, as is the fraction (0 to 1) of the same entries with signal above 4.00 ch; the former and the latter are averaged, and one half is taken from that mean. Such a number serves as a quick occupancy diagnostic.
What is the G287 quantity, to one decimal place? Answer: 1.2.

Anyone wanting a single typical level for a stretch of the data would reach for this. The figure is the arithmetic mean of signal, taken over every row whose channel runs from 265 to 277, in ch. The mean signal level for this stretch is 3.98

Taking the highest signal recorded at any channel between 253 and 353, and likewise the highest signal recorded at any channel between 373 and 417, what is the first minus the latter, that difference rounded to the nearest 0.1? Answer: 0.1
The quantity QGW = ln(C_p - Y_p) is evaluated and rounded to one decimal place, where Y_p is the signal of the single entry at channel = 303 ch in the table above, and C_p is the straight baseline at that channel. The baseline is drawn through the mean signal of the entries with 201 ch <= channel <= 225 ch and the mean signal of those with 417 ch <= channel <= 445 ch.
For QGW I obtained -2.9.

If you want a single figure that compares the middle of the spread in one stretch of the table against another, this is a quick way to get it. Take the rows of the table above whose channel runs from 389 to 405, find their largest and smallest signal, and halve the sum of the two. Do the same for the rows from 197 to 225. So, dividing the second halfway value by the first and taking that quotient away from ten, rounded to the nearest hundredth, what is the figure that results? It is 9.05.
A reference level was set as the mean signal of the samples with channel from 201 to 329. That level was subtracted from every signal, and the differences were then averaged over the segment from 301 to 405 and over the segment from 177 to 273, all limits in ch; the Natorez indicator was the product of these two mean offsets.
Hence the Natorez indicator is -0.023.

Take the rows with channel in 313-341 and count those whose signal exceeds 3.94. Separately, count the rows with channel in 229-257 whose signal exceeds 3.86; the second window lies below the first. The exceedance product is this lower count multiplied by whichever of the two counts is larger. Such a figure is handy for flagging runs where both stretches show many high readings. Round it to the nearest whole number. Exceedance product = 6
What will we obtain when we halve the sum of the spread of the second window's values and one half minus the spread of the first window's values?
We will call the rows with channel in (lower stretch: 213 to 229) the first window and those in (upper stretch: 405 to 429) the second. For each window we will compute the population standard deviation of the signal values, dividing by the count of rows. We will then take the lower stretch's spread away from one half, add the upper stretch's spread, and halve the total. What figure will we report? 0.221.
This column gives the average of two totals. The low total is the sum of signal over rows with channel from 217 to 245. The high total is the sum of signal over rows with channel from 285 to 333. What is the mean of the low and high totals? 38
